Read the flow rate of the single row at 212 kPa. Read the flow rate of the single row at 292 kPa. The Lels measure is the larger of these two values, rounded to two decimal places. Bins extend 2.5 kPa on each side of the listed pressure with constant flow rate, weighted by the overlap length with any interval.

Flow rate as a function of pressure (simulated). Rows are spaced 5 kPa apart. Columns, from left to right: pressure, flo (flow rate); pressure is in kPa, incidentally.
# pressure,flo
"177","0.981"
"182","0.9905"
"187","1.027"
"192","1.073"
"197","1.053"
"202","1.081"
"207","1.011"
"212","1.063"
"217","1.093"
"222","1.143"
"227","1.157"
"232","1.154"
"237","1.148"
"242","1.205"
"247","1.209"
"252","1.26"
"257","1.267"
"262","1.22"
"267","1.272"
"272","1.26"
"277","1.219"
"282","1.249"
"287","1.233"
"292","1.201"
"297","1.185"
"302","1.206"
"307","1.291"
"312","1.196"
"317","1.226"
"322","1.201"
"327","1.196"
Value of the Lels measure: 1.20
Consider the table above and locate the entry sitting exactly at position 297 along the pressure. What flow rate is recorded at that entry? 1.185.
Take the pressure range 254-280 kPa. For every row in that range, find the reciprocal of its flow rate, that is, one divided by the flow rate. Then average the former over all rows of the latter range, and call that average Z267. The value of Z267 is 0.802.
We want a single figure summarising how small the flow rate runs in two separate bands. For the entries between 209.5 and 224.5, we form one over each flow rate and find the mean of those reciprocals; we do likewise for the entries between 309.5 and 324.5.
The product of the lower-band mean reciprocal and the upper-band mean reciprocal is 0.75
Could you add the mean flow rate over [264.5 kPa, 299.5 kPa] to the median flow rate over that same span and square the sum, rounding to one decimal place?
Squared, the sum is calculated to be 6.1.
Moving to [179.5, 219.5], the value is 4.4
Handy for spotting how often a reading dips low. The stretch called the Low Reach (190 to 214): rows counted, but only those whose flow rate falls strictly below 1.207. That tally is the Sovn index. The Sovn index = 5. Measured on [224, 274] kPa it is 4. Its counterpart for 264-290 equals 0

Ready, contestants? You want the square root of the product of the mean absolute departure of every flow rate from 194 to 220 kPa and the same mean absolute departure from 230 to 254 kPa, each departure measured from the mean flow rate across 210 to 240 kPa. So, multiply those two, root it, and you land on 0.067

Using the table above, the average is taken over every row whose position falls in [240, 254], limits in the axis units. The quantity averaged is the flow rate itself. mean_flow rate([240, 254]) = 1.22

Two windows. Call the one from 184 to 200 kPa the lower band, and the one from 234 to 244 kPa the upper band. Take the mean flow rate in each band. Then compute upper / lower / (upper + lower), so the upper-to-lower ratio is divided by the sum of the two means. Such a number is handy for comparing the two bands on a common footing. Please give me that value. 0.503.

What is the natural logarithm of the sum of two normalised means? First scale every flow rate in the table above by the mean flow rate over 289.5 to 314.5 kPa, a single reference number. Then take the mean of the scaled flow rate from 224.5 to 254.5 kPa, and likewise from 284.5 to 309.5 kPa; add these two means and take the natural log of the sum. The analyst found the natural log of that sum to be 0.685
